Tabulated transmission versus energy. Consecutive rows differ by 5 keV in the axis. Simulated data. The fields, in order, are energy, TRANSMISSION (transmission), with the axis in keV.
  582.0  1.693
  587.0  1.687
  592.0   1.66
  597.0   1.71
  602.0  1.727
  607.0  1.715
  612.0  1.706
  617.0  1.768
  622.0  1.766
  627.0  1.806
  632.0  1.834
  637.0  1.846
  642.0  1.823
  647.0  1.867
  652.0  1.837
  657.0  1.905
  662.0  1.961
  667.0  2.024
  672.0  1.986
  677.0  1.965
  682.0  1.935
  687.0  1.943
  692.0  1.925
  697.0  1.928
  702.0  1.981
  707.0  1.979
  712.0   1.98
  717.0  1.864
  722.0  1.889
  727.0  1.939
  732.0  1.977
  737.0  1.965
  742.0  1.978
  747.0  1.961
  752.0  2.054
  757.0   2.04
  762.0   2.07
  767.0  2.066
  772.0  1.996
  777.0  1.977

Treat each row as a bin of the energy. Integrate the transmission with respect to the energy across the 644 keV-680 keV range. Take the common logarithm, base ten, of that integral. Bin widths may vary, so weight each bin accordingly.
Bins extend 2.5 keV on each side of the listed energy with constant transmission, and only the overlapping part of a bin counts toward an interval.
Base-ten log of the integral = 1.8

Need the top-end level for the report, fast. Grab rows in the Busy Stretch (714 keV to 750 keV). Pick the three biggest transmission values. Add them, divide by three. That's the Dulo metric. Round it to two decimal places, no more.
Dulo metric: 1.97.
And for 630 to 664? 1.91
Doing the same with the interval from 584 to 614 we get 1.72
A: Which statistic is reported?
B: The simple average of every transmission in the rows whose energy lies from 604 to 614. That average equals 1.71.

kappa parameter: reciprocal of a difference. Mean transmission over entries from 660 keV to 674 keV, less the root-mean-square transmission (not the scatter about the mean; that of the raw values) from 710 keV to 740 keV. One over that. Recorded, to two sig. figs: 18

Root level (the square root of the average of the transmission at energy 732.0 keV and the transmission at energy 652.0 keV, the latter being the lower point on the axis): 1.38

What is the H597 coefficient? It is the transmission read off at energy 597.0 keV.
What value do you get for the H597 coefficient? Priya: 1.71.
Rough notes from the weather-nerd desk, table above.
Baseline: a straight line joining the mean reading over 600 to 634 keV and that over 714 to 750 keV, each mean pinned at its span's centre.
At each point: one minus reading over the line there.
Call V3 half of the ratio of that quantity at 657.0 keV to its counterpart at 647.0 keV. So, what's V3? 0.68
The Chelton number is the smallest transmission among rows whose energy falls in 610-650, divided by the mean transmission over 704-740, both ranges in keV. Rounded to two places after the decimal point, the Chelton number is 0.88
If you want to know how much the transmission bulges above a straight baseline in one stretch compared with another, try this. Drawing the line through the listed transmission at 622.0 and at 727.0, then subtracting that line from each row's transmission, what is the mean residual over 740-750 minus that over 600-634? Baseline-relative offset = 0.00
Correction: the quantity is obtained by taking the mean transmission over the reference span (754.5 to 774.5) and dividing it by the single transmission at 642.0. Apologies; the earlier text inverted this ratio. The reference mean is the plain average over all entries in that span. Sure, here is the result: 1.12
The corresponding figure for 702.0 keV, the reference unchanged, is 1.03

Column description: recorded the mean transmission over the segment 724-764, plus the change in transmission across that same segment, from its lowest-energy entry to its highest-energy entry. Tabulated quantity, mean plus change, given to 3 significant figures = 2.13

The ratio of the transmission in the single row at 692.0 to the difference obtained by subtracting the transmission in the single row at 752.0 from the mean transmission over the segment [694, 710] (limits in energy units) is -21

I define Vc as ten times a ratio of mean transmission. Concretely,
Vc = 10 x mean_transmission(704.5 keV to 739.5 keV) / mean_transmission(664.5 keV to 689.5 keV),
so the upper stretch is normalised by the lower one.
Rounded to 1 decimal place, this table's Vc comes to 9.9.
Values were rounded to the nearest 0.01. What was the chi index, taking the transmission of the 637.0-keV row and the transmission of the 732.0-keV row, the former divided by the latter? 0.93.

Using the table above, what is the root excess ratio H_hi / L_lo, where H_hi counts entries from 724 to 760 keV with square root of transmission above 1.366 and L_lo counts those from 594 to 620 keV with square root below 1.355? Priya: 1.4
